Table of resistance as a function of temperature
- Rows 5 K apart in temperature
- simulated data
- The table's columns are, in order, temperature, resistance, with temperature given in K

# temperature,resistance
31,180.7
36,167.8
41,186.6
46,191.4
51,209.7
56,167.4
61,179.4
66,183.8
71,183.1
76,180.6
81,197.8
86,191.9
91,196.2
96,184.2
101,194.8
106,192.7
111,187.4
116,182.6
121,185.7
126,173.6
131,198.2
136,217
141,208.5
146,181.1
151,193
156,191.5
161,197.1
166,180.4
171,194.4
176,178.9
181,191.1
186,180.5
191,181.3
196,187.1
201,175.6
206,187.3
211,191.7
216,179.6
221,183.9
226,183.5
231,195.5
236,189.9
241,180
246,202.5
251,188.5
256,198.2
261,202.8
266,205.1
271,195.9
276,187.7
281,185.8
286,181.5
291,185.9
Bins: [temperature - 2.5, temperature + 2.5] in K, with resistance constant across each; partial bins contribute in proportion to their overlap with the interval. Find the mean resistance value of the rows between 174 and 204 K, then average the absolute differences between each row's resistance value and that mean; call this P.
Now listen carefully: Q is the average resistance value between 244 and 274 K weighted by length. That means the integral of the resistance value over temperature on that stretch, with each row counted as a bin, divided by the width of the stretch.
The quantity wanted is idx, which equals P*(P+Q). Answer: 905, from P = 4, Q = 199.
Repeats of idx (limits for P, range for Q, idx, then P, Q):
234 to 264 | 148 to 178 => 1479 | 8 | 189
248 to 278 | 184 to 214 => 1074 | 6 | 184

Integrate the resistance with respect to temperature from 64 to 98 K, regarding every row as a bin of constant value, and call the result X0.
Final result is 6404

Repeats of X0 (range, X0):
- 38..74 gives 6681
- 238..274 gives 7054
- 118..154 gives 6973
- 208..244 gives 6715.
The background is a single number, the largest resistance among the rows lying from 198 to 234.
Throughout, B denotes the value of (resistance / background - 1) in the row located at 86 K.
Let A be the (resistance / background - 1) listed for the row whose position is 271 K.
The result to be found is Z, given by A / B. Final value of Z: -0.1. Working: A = 0.00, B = -0.02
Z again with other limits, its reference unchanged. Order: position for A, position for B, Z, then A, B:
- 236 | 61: 0.3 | -0.03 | -0.08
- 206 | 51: -0.6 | -0.04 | 0.07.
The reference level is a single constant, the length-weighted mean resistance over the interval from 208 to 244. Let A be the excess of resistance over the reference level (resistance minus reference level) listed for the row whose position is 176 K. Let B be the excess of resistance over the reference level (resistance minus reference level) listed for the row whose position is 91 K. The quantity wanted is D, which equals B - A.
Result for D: 17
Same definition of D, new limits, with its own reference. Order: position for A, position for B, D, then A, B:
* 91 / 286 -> -15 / 10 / -5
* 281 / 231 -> 10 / -1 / 9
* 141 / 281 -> -23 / 22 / -1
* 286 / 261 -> 21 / -5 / 16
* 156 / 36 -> -24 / 5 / -19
